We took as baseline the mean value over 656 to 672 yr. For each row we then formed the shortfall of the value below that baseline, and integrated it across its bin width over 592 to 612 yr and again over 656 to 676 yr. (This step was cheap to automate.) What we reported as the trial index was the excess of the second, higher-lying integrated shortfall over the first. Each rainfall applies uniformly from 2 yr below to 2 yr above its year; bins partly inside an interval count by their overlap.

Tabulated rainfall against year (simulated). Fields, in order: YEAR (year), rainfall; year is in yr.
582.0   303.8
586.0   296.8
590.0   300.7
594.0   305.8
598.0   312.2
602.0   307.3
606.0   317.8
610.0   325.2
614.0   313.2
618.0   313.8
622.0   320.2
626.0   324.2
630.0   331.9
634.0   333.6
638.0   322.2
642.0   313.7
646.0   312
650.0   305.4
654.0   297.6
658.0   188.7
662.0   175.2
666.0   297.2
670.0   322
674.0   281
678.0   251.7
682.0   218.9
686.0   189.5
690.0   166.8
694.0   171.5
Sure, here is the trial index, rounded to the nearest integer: 1217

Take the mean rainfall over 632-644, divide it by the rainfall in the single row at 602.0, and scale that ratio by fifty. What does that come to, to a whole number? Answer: 53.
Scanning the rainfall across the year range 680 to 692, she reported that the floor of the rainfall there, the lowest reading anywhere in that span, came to 166.8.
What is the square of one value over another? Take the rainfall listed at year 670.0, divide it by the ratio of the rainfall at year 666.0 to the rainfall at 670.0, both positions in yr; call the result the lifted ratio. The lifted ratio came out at 349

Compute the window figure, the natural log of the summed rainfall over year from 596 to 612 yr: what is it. 7.14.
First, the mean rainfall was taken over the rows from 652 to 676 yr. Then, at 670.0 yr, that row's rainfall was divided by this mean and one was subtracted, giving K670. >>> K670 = 0.24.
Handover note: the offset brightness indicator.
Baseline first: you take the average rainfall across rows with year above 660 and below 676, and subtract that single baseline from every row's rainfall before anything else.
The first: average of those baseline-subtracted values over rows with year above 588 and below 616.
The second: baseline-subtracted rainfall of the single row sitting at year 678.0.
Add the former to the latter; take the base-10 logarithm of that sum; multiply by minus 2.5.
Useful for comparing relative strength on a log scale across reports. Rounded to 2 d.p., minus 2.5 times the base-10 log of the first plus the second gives -3.53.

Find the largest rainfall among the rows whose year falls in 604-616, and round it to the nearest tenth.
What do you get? 325.2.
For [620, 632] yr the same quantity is 331.9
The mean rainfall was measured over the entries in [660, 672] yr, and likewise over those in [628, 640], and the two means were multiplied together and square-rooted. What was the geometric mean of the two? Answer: 295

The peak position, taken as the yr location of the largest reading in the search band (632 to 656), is 634.0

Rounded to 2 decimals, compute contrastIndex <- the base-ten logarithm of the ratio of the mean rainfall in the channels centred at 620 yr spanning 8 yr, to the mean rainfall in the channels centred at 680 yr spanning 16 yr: 0.13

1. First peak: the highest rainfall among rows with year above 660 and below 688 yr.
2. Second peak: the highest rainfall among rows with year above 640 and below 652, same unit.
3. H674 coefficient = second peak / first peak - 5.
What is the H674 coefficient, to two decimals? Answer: -4.03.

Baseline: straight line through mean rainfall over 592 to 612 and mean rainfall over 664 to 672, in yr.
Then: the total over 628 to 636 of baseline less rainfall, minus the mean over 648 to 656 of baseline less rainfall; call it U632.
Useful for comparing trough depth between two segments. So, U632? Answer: -51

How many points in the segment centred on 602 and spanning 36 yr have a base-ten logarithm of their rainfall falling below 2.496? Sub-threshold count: 6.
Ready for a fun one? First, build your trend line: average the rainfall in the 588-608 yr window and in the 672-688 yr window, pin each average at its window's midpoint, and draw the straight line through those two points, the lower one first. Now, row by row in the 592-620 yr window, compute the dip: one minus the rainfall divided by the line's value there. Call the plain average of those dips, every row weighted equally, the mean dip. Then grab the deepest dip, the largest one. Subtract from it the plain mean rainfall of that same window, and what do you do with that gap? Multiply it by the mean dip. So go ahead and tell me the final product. 13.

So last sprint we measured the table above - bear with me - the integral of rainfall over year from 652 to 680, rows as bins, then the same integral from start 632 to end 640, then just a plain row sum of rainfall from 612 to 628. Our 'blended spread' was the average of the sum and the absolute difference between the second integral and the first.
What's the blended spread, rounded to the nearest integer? 2951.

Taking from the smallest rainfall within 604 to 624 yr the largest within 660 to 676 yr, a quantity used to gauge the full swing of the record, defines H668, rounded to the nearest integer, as -9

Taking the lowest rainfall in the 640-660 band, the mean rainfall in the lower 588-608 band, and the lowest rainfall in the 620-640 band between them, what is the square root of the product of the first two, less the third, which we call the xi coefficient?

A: -79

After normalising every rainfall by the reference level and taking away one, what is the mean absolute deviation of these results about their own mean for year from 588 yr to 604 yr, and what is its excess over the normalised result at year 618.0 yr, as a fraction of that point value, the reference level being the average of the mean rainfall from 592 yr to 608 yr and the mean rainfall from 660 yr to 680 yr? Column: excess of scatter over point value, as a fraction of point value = -0.87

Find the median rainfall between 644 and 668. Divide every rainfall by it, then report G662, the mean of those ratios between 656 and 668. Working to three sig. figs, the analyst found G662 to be 0.741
